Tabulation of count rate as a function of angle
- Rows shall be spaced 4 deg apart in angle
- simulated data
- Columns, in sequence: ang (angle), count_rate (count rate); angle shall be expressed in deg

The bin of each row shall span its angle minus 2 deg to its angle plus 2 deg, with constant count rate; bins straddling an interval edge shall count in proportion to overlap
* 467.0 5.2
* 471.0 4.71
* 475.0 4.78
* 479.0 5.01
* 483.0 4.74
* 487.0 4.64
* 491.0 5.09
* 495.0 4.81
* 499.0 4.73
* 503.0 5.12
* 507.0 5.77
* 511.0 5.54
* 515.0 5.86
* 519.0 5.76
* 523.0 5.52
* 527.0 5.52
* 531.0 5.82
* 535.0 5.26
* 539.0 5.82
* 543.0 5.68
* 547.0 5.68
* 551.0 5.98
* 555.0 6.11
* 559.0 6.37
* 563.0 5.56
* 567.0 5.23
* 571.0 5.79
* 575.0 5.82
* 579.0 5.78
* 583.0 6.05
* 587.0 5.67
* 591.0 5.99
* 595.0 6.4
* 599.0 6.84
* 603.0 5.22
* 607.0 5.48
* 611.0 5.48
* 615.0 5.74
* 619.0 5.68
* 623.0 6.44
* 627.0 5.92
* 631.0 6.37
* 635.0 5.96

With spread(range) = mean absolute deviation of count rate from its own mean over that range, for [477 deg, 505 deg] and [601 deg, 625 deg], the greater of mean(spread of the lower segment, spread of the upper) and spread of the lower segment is 0.22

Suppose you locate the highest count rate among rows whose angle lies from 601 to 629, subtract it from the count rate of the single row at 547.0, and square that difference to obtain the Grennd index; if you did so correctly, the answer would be 0.58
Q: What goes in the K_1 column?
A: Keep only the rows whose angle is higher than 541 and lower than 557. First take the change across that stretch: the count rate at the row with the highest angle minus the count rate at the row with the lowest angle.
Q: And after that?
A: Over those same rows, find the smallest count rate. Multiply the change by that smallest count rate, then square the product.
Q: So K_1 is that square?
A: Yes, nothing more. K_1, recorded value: 6.0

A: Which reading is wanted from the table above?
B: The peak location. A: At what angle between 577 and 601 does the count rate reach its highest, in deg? 599.0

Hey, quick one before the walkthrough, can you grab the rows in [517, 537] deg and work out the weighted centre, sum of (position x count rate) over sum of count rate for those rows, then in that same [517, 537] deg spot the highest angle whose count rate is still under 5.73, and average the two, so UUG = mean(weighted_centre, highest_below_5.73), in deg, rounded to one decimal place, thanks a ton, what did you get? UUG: 530.9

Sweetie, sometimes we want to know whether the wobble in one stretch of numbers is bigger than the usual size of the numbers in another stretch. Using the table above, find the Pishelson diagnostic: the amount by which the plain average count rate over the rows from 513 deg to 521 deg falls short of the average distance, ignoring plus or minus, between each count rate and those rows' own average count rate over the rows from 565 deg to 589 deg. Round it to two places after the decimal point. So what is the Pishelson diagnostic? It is -5.63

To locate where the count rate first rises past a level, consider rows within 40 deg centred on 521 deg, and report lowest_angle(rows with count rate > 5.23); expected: 507.0 deg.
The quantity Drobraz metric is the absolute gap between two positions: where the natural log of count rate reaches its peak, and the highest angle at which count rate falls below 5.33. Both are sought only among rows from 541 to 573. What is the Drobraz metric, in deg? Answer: 8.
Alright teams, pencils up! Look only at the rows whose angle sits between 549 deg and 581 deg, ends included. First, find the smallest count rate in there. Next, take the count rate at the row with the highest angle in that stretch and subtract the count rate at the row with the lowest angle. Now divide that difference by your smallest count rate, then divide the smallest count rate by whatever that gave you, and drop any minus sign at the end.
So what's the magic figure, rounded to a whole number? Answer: 137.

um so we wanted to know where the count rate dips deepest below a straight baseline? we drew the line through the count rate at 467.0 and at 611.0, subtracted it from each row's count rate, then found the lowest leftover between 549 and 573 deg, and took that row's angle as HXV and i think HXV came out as 567.0 deg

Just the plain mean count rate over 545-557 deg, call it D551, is 5.9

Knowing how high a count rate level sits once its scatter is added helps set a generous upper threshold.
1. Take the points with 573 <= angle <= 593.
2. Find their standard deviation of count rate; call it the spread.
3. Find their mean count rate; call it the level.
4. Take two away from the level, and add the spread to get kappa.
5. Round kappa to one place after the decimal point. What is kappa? 4.0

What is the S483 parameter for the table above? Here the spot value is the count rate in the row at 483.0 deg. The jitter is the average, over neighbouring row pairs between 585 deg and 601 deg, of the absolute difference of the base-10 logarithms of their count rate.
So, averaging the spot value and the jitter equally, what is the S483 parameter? 2.4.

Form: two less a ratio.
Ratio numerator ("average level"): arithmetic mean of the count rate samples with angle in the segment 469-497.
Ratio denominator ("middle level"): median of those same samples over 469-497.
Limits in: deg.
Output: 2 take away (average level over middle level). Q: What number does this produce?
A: 0.99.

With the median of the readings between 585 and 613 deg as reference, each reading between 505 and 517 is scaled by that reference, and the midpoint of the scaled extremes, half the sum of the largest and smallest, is 1.01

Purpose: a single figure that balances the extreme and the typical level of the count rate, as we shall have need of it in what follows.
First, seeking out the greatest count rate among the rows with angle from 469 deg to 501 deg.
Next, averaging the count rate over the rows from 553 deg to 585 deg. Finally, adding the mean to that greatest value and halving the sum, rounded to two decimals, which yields 5.46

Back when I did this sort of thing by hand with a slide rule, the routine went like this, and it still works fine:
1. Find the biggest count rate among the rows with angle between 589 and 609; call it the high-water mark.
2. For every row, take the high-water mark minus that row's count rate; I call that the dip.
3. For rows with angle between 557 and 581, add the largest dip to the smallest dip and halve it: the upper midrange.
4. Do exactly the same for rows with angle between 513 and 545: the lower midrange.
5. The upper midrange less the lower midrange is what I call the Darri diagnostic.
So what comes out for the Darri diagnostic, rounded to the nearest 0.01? -0.24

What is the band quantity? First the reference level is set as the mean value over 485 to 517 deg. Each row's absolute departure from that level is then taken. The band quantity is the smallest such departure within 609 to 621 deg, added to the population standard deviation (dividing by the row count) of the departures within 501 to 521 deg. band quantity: 0.50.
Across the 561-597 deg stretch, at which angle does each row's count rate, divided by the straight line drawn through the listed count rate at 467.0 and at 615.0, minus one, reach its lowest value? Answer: 567.0 deg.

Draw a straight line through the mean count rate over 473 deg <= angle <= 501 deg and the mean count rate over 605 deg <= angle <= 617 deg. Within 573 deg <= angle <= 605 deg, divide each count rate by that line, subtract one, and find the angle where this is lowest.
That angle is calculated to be 603.0 deg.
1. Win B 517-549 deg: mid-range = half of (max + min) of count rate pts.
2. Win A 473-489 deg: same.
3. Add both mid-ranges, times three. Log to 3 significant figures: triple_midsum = 31.1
